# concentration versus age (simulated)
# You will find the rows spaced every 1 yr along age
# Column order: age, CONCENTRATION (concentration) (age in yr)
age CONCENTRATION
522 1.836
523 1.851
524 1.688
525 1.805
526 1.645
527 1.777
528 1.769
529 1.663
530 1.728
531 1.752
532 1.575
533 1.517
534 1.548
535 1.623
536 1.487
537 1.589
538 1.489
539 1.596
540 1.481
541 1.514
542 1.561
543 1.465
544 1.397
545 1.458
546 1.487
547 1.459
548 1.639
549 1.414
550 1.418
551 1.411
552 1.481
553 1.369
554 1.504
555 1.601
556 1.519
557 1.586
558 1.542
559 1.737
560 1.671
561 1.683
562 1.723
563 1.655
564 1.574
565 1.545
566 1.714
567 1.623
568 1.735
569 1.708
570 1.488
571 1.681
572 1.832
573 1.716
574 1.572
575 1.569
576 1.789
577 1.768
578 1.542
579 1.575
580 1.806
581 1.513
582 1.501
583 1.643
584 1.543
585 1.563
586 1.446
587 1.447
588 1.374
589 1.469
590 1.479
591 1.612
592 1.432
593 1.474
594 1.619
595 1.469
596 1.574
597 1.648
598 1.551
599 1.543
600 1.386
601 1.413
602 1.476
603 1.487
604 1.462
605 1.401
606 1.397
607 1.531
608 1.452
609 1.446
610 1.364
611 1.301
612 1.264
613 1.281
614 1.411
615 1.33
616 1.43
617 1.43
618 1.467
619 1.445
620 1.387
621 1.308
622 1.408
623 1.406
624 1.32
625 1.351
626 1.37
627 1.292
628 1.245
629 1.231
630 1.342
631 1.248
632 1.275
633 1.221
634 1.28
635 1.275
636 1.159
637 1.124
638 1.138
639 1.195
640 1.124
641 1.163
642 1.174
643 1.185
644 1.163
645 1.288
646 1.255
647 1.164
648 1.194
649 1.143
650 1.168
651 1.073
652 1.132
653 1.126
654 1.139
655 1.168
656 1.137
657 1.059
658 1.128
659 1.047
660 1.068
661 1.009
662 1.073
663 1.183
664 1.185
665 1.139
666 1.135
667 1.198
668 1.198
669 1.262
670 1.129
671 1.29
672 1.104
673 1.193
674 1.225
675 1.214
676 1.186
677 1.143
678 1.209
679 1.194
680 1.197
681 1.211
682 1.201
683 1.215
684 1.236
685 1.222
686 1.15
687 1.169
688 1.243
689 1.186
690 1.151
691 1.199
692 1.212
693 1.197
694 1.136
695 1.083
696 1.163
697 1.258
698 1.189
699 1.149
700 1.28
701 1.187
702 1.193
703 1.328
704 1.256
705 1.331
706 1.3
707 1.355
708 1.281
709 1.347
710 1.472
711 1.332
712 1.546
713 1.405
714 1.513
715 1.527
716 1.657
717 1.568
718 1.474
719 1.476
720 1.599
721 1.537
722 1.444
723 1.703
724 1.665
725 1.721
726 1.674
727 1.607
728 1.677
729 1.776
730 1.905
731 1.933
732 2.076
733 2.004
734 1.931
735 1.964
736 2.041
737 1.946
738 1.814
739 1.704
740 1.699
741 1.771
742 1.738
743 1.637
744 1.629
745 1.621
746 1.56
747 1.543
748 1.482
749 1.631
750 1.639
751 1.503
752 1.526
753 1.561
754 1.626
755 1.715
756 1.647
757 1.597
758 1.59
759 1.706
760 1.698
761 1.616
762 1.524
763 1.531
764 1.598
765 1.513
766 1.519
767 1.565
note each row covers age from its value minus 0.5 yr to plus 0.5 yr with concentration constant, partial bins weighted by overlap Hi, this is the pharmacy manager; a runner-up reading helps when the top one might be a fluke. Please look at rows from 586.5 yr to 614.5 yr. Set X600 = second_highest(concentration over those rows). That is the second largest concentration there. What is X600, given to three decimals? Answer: 1.619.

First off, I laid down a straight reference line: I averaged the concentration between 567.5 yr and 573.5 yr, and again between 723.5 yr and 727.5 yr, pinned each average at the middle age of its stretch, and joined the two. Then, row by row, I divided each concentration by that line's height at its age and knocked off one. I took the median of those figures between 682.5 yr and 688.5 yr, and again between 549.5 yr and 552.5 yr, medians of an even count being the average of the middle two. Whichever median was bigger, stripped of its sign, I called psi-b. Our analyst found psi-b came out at 0.16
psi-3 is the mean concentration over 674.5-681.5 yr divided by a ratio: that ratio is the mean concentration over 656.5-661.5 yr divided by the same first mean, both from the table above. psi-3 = 1.34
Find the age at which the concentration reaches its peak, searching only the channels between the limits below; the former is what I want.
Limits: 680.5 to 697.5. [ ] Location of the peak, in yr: 697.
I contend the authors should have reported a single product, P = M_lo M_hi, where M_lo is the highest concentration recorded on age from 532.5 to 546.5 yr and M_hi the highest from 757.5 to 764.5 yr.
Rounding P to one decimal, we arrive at 2.8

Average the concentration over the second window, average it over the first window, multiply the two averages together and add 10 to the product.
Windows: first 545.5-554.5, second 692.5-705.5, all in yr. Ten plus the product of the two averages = 11.8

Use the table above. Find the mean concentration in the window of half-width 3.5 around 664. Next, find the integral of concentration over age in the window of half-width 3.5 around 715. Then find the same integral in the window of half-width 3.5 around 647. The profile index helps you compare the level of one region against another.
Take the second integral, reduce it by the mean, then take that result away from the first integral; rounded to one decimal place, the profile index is 3.4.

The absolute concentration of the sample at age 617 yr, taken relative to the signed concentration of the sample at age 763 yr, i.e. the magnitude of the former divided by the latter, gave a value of 0.93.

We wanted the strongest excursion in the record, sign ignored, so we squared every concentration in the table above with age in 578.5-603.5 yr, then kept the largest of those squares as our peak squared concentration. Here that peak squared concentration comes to 3.26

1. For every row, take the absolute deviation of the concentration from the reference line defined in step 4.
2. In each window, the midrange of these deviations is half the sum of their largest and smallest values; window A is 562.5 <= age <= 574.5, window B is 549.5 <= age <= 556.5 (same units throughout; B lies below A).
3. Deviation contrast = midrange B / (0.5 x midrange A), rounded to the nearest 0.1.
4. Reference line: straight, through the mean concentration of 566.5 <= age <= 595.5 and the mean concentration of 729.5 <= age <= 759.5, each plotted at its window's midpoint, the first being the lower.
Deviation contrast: 1.8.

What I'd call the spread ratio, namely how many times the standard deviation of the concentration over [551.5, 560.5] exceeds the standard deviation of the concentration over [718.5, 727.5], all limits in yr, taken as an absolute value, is 1.1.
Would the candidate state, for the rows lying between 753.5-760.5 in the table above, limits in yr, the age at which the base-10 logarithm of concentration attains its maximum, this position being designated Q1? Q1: 755 yr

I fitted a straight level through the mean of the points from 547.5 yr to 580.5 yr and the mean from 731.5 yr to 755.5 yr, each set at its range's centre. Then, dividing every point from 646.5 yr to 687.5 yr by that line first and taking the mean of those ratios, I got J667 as 0.69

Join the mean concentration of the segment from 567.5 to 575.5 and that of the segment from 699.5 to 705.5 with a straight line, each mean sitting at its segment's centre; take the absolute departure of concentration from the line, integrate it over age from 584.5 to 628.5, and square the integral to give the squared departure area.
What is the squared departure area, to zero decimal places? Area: 32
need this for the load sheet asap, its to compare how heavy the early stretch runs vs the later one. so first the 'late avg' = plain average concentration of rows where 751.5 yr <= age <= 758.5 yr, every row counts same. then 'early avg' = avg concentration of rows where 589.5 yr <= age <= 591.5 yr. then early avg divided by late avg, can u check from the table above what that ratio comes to 0.96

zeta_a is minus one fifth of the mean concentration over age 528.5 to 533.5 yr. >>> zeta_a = -0.33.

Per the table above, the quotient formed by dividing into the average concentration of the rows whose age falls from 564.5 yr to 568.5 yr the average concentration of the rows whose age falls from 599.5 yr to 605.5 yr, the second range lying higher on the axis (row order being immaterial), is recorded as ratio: 1.15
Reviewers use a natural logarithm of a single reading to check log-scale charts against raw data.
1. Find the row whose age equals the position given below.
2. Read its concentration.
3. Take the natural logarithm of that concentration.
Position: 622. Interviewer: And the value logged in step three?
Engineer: 0.34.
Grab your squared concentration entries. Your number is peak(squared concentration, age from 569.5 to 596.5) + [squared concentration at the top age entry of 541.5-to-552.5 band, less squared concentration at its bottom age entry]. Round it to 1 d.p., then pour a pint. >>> 3.1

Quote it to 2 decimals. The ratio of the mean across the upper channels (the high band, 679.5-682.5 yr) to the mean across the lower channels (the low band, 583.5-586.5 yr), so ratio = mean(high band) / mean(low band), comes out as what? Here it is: 0.79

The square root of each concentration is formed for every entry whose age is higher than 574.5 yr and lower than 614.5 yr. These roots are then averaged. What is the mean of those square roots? 1.22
